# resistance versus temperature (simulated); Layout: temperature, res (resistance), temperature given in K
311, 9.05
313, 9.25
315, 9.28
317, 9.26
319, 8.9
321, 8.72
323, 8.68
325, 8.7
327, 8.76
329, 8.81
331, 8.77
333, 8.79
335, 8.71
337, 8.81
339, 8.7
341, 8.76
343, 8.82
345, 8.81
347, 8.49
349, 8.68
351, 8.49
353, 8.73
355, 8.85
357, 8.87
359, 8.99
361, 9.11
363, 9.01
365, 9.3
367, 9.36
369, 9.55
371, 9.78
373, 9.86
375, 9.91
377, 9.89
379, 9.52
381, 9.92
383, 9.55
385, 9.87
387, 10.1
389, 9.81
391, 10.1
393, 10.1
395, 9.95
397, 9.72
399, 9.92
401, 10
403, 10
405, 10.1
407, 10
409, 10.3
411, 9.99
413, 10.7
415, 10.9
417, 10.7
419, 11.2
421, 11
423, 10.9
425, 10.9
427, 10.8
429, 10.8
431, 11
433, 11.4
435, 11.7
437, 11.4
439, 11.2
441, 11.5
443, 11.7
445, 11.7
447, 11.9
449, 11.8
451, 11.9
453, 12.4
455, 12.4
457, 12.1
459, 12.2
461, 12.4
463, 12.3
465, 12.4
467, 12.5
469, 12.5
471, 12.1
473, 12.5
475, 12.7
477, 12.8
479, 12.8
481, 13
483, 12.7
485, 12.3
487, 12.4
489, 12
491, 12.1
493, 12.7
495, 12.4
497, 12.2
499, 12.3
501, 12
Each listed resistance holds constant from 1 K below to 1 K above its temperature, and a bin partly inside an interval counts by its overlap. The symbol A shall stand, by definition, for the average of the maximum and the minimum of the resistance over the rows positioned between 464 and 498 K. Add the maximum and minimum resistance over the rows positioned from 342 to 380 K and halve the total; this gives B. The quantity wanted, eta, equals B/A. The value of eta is 0.74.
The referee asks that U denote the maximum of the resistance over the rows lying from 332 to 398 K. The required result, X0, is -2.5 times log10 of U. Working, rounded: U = 10.1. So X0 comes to -2.51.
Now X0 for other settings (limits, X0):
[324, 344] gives -2.36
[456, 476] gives -2.76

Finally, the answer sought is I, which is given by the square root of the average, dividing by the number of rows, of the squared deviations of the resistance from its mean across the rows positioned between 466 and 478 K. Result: 0.22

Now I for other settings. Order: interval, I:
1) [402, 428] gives 0.42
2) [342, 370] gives 0.30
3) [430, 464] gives 0.42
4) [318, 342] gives 0.06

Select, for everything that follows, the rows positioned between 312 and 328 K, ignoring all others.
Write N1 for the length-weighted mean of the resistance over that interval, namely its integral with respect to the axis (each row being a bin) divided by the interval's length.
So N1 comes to 8.9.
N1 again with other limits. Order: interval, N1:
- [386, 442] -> 10.6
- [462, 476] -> 12.4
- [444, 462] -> 12.1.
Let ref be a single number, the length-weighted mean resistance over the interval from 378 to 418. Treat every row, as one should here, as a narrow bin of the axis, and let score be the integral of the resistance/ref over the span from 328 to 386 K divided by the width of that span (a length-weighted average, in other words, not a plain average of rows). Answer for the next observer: 0.91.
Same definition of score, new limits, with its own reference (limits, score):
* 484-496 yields 1.22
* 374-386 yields 0.97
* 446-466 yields 1.21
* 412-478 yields 1.16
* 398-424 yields 1.04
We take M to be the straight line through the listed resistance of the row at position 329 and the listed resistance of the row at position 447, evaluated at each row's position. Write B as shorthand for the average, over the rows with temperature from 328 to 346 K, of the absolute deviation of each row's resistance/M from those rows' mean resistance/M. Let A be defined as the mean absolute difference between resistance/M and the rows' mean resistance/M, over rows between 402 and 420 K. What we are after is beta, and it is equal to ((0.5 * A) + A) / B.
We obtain 2.9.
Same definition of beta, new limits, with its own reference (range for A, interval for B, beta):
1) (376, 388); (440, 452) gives 5.2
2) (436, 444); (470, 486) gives 0.8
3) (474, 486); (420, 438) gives 1.5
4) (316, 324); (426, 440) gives 2.2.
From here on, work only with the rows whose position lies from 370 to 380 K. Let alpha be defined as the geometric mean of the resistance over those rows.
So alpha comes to 9.8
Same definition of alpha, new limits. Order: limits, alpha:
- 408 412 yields 10.1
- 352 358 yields 8.8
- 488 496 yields 12.3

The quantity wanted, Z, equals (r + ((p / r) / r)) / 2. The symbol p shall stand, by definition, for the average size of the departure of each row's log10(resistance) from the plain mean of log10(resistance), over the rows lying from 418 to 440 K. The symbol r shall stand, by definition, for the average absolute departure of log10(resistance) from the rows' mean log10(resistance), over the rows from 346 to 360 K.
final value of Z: 82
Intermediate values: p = 0.0093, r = 0.007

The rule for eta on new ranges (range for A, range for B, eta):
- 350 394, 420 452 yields 1.22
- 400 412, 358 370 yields 0.91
